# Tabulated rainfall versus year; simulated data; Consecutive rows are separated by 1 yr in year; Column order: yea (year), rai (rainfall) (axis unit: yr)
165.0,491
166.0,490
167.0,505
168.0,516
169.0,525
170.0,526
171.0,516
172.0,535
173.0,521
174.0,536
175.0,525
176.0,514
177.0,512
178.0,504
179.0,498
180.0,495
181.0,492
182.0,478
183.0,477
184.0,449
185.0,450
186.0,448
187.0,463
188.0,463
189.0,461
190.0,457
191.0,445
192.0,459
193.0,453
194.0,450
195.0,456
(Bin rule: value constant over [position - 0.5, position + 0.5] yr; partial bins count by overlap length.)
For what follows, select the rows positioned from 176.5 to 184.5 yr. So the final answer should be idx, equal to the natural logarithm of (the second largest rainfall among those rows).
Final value 6.22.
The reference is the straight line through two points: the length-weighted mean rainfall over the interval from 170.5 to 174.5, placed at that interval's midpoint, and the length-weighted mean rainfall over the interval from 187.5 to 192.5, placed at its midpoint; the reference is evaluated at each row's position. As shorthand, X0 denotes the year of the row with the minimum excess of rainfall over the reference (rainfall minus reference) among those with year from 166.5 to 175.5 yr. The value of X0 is 167.0 yr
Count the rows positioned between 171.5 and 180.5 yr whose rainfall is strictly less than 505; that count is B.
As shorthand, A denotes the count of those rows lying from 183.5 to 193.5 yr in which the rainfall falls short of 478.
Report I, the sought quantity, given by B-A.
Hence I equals -7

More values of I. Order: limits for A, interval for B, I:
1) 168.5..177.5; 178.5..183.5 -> 5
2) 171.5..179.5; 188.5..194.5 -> 6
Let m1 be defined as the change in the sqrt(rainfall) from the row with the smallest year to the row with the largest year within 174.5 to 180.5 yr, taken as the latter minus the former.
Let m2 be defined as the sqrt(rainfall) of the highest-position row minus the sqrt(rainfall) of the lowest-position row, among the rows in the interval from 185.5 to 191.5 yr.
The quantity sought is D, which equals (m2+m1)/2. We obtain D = -0.37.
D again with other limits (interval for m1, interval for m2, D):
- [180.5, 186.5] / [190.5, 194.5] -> -0.45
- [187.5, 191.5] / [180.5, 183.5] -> -0.38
